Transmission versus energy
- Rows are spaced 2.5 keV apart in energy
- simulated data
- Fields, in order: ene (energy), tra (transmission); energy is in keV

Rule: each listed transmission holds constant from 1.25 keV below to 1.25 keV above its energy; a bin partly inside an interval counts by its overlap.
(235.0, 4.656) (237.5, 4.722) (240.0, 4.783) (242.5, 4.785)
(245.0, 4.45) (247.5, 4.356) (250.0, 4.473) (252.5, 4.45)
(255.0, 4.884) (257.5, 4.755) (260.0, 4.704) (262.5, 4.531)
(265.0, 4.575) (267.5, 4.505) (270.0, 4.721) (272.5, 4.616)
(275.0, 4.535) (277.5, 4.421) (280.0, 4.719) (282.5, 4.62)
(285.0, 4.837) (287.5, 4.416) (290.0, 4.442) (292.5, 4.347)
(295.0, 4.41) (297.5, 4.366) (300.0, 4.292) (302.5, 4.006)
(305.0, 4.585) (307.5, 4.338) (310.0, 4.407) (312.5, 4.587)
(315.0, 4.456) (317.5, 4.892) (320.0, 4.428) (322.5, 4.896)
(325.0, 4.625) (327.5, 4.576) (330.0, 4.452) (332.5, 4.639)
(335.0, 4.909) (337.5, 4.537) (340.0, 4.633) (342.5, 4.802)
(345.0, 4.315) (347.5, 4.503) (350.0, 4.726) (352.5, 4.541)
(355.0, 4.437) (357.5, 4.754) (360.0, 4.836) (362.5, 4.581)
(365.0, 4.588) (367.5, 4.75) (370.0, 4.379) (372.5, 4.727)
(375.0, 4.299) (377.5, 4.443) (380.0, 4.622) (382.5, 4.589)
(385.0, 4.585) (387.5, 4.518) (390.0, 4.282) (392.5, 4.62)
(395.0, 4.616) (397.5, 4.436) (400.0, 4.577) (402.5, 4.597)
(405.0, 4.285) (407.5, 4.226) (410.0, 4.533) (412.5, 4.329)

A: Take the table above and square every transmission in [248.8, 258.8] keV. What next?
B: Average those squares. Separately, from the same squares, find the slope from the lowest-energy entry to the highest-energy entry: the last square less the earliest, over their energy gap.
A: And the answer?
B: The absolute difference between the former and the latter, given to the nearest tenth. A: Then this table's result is 21.2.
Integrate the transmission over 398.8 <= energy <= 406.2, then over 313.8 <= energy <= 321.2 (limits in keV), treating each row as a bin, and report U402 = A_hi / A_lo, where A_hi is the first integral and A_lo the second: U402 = 0.977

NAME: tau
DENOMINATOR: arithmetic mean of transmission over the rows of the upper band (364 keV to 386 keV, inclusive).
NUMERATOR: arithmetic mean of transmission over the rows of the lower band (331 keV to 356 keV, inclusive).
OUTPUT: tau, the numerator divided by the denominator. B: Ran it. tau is 1.011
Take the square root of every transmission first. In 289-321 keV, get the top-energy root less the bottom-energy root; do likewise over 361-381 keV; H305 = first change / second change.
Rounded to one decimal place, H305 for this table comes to -0.3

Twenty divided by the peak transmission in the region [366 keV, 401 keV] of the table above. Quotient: 4.21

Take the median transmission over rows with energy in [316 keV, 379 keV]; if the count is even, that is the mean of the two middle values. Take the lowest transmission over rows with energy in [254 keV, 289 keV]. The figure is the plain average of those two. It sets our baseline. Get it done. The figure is 4.50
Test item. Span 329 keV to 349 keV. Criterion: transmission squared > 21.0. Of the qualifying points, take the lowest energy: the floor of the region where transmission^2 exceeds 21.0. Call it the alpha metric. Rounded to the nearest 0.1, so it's 332.5 keV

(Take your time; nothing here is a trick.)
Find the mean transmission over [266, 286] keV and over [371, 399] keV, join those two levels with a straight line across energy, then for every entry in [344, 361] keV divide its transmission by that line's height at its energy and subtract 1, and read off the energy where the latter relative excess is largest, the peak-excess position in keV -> 360.0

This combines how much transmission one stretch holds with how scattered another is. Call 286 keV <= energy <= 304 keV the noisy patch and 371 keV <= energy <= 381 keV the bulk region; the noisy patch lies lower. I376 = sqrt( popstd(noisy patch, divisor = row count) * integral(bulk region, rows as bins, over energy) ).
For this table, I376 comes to 2.50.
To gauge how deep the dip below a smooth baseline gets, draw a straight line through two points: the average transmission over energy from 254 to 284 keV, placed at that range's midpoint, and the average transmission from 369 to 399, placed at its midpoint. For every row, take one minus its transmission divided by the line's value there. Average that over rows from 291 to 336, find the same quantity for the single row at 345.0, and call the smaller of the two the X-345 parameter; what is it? 0.016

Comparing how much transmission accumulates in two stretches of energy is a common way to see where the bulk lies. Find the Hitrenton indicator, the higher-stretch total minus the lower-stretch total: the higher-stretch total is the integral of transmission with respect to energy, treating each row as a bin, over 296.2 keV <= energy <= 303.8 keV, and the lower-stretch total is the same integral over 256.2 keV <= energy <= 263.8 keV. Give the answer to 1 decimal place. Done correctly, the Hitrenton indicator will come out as -3.3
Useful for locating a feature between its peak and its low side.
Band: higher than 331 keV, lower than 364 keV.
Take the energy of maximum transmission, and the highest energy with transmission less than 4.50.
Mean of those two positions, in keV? 345.0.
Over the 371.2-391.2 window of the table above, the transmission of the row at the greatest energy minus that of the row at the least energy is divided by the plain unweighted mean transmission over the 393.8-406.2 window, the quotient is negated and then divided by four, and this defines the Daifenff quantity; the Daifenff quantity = 0.025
